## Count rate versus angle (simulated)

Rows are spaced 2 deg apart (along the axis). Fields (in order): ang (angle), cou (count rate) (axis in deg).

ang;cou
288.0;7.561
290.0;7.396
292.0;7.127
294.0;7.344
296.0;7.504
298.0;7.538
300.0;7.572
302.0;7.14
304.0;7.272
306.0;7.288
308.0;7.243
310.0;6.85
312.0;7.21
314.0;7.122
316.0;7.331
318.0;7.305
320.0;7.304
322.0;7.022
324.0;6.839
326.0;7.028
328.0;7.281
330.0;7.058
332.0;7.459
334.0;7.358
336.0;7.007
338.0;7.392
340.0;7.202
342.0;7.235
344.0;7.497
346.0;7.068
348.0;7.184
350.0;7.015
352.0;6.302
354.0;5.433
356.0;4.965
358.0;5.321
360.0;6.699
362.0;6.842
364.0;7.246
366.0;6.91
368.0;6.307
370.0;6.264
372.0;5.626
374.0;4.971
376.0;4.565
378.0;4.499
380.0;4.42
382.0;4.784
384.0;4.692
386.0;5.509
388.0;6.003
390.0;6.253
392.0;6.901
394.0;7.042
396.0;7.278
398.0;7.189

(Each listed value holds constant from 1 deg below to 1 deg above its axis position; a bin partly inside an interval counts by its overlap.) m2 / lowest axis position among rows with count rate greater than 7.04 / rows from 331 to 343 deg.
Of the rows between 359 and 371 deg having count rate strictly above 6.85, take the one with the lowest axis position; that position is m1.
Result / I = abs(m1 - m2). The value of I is 32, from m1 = 364.0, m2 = 332.0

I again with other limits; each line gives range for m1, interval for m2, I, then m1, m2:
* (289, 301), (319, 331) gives 30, 290.0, 320.0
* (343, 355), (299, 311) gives 44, 344.0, 300.0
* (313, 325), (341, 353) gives 28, 314.0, 342.0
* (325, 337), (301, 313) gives 24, 326.0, 302.0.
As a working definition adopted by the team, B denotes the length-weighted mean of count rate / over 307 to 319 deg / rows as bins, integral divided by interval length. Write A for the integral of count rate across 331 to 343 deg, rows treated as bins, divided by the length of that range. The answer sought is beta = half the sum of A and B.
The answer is 7.23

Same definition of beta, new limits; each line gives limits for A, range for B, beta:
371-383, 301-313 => 5.99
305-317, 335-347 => 7.20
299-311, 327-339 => 7.24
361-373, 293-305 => 6.96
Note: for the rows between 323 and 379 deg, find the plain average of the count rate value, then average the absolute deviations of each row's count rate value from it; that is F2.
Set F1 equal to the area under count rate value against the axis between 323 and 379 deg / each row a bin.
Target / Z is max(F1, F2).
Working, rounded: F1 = 365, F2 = 0.78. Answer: 365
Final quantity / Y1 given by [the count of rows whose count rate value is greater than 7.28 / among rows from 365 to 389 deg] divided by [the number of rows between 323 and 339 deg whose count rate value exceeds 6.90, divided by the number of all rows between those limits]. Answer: 0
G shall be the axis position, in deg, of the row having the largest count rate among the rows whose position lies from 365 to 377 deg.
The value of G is 366.0 deg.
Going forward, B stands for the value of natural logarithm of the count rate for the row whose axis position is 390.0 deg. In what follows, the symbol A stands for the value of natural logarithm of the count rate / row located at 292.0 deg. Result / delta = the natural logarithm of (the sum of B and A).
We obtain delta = 1.33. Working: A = 1.96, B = 1.83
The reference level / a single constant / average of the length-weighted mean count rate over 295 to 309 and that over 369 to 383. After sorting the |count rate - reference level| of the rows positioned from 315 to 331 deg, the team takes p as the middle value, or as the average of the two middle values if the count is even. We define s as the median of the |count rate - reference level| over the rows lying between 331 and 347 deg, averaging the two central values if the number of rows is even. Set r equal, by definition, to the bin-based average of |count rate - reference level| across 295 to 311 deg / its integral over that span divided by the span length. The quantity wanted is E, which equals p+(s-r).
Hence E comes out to 0.97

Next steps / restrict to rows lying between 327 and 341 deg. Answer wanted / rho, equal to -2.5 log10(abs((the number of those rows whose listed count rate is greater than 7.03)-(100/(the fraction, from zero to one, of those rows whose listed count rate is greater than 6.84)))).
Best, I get -4.9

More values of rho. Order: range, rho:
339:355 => -5.3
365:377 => -6.9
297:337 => -4.9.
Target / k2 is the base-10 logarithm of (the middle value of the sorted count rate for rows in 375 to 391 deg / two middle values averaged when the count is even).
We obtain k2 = 0.676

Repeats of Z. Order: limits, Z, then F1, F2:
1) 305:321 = 115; 115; 0.11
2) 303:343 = 288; 288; 0.14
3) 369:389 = 103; 103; 0.57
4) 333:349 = 116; 116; 0.13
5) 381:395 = 82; 82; 0.76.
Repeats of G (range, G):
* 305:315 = 306.0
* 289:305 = 300.0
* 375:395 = 394.0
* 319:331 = 320.0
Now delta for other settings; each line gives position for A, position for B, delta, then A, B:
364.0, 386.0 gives 1.30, 1.98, 1.71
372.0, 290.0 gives 1.32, 1.73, 2.00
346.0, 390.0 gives 1.33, 1.96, 1.83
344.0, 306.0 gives 1.39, 2.01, 1.99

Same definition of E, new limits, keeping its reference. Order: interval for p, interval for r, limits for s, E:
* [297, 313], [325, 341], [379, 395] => 0.81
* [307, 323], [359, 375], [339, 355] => 1.36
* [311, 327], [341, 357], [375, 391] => 1.54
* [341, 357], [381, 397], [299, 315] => 1.16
